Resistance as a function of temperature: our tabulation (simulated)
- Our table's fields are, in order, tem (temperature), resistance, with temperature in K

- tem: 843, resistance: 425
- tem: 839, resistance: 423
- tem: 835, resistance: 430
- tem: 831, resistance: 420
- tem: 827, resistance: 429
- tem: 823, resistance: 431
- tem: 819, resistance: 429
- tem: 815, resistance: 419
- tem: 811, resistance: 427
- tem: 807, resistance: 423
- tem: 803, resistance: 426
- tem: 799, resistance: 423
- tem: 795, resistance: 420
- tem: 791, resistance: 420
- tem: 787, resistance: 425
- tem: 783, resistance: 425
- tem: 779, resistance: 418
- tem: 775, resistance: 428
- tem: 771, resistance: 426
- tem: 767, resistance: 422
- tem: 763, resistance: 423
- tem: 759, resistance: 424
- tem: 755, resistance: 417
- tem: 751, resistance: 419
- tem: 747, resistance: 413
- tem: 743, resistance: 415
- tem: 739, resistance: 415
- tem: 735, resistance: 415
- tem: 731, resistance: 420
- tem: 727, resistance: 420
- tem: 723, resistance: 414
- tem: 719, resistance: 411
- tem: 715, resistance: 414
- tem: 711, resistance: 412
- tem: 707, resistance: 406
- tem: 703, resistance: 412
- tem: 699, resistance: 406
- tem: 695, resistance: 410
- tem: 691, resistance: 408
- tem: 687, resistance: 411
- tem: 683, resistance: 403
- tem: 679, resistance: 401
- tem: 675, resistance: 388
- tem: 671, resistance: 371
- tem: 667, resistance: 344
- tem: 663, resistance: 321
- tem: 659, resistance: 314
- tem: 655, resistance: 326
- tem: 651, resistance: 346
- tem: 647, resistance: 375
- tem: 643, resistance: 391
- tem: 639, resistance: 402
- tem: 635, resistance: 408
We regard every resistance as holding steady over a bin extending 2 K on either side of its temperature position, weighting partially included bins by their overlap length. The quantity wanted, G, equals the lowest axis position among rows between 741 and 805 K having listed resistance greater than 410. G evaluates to 743 K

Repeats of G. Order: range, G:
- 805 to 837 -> 807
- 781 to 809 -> 783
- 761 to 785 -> 763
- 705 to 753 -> 711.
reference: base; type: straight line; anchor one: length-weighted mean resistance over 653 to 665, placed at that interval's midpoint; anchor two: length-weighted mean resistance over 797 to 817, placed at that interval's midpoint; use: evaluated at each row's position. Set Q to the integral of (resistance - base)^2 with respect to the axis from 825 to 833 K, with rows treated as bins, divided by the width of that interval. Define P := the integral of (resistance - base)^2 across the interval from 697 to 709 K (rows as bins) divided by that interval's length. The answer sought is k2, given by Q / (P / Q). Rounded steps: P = 3258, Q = 244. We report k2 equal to 18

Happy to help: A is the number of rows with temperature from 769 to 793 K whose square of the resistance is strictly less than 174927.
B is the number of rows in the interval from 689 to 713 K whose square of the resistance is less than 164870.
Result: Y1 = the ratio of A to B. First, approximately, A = 1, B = 2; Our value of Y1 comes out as 0.5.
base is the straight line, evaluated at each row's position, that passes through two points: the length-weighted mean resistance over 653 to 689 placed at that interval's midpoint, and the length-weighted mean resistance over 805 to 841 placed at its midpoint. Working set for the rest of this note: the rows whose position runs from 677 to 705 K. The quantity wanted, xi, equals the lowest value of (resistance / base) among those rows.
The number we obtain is 1.08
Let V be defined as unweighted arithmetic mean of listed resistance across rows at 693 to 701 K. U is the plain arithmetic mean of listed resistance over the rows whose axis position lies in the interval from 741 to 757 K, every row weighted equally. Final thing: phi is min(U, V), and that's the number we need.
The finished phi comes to 408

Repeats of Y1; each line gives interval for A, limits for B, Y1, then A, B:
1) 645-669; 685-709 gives 3.0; 6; 2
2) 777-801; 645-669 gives 0.2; 1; 6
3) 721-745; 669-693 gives 1.0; 4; 4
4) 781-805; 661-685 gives 0.0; 0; 6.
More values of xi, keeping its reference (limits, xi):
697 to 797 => 1.01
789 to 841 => 0.98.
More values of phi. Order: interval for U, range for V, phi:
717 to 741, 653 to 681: 352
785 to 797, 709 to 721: 412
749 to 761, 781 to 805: 420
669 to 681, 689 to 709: 387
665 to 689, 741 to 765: 386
